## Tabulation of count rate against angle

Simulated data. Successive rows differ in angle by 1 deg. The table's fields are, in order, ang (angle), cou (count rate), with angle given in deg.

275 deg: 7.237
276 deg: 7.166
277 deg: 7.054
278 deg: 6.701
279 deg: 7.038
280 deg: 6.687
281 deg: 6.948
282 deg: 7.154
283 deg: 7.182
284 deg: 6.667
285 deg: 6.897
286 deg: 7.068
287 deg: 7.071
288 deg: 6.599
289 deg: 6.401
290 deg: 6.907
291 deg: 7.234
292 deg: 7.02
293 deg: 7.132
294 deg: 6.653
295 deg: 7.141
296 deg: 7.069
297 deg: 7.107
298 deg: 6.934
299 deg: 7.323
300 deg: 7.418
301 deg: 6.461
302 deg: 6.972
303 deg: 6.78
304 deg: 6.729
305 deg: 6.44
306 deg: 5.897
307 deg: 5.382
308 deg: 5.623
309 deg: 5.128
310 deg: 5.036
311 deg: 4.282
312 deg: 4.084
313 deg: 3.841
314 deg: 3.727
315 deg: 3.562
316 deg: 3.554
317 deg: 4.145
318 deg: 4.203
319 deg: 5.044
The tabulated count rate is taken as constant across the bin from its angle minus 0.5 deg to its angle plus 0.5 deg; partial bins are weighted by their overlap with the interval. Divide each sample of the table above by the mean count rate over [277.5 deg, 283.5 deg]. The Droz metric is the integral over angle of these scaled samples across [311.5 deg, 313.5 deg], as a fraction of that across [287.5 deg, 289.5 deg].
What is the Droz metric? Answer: 0.61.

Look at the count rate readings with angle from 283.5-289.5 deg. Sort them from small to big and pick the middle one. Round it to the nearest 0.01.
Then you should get 6.78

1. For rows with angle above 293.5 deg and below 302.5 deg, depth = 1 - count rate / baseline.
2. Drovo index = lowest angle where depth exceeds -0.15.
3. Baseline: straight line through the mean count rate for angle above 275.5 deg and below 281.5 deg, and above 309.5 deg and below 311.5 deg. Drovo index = 294 deg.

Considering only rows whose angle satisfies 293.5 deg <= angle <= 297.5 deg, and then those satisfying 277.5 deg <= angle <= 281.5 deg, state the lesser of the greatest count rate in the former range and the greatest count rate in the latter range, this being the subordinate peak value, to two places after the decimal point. 7.04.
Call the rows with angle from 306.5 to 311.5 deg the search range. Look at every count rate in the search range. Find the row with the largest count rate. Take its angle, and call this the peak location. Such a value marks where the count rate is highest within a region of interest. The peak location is 308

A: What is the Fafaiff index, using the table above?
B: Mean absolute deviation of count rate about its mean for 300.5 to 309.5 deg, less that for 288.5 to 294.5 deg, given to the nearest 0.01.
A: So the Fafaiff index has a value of 0.33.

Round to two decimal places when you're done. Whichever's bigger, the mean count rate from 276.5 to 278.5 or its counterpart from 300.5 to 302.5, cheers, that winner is 6.88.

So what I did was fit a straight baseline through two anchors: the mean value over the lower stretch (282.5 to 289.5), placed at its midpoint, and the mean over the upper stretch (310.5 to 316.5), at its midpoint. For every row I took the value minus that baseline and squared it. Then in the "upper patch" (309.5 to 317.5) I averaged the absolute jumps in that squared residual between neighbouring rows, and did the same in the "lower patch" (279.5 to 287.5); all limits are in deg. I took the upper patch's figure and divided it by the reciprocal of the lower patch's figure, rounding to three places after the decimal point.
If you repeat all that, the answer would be 0.025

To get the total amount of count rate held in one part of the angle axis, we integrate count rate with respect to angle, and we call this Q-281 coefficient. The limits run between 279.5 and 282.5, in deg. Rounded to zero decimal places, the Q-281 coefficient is 21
